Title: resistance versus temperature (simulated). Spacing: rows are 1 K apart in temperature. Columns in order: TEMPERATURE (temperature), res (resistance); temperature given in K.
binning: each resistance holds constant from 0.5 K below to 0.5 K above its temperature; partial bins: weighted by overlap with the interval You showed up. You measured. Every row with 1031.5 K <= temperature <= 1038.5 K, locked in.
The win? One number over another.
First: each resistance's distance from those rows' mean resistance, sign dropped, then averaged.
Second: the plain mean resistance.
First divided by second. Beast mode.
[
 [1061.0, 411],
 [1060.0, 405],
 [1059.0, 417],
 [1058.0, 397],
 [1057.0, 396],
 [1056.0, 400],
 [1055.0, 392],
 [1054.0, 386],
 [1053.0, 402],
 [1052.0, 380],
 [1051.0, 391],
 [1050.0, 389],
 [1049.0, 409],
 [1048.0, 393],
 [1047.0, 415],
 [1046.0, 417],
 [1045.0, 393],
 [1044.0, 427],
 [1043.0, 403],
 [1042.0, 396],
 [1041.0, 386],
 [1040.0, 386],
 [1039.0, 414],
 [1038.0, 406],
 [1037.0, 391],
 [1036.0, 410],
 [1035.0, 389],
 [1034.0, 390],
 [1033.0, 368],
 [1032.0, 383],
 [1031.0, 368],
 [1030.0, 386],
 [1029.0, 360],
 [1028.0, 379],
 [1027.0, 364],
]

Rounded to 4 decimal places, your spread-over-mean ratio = 0.0248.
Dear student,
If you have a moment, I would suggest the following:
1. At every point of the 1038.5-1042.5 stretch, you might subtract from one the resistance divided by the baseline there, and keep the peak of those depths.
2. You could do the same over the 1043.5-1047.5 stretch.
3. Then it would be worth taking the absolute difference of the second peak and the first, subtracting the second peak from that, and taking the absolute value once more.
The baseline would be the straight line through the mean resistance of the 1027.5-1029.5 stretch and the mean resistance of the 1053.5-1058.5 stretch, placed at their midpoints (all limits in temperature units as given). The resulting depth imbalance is 0.031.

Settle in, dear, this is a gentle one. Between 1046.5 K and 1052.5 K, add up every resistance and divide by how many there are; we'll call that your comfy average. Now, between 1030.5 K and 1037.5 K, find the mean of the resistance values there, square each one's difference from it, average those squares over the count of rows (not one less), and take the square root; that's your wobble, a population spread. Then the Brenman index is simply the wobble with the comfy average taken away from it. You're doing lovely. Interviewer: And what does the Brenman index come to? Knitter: -383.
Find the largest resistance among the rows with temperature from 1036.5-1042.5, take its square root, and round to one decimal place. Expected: 20.3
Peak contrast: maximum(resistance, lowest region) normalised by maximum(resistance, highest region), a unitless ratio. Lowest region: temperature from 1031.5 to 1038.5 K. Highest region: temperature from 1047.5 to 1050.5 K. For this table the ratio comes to 1.00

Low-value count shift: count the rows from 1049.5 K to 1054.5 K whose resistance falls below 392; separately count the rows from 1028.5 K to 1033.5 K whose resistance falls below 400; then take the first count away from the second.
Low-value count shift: 1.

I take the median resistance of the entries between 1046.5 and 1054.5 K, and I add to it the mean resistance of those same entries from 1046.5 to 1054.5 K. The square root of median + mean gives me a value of 28.1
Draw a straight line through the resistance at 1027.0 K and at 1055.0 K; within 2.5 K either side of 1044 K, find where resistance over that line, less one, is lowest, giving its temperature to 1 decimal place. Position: 1045.0 K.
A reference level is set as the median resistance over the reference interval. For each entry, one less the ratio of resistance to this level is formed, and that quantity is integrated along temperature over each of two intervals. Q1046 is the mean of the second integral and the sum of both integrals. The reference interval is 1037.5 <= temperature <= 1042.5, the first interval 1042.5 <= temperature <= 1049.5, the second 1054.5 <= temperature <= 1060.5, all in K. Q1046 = -0.19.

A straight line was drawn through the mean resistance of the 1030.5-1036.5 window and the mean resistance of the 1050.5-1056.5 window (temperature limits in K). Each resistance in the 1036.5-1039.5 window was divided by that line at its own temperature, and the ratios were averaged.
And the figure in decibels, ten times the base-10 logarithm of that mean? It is 0.19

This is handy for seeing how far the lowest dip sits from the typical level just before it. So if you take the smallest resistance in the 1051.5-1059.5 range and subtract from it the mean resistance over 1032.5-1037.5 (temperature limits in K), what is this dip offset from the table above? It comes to -10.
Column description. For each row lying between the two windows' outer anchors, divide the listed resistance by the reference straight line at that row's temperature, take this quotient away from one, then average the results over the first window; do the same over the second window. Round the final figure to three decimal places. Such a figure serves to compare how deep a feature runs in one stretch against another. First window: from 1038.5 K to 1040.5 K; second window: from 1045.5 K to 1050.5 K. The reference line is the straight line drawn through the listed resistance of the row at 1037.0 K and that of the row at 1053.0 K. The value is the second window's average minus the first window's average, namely 0.003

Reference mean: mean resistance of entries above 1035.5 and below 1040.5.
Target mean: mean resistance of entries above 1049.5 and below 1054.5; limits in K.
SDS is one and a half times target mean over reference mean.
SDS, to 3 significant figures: 1.46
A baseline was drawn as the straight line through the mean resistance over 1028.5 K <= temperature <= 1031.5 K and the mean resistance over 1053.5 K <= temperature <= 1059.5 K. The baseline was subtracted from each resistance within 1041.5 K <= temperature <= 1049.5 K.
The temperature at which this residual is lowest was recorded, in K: 1048.0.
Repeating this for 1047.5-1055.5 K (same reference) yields 1052.0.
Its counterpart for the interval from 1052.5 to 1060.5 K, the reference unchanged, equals 1054.0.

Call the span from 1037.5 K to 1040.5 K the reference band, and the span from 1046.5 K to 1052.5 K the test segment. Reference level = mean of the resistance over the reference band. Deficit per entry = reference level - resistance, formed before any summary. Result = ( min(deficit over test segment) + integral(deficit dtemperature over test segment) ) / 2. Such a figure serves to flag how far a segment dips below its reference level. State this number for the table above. 11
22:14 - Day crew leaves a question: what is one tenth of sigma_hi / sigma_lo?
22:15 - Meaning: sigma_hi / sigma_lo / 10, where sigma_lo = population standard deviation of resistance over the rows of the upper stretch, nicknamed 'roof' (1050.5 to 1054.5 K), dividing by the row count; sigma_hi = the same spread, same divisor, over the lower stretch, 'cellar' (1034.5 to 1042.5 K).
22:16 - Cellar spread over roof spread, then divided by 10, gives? 0.13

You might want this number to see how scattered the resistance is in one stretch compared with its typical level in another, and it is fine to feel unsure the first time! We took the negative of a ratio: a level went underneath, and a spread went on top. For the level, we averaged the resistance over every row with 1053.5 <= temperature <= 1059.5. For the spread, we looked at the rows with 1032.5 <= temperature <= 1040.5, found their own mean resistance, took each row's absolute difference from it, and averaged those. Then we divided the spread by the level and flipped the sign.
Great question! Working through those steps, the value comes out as -0.0297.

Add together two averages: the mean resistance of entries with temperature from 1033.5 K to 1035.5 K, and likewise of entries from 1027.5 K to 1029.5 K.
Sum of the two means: 759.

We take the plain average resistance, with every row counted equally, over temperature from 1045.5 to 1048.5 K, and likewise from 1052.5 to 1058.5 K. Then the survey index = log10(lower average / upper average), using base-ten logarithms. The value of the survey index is 0.014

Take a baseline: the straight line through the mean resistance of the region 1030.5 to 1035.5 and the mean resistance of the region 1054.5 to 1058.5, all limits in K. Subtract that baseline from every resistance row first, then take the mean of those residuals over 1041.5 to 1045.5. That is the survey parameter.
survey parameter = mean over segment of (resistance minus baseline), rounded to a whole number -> 18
